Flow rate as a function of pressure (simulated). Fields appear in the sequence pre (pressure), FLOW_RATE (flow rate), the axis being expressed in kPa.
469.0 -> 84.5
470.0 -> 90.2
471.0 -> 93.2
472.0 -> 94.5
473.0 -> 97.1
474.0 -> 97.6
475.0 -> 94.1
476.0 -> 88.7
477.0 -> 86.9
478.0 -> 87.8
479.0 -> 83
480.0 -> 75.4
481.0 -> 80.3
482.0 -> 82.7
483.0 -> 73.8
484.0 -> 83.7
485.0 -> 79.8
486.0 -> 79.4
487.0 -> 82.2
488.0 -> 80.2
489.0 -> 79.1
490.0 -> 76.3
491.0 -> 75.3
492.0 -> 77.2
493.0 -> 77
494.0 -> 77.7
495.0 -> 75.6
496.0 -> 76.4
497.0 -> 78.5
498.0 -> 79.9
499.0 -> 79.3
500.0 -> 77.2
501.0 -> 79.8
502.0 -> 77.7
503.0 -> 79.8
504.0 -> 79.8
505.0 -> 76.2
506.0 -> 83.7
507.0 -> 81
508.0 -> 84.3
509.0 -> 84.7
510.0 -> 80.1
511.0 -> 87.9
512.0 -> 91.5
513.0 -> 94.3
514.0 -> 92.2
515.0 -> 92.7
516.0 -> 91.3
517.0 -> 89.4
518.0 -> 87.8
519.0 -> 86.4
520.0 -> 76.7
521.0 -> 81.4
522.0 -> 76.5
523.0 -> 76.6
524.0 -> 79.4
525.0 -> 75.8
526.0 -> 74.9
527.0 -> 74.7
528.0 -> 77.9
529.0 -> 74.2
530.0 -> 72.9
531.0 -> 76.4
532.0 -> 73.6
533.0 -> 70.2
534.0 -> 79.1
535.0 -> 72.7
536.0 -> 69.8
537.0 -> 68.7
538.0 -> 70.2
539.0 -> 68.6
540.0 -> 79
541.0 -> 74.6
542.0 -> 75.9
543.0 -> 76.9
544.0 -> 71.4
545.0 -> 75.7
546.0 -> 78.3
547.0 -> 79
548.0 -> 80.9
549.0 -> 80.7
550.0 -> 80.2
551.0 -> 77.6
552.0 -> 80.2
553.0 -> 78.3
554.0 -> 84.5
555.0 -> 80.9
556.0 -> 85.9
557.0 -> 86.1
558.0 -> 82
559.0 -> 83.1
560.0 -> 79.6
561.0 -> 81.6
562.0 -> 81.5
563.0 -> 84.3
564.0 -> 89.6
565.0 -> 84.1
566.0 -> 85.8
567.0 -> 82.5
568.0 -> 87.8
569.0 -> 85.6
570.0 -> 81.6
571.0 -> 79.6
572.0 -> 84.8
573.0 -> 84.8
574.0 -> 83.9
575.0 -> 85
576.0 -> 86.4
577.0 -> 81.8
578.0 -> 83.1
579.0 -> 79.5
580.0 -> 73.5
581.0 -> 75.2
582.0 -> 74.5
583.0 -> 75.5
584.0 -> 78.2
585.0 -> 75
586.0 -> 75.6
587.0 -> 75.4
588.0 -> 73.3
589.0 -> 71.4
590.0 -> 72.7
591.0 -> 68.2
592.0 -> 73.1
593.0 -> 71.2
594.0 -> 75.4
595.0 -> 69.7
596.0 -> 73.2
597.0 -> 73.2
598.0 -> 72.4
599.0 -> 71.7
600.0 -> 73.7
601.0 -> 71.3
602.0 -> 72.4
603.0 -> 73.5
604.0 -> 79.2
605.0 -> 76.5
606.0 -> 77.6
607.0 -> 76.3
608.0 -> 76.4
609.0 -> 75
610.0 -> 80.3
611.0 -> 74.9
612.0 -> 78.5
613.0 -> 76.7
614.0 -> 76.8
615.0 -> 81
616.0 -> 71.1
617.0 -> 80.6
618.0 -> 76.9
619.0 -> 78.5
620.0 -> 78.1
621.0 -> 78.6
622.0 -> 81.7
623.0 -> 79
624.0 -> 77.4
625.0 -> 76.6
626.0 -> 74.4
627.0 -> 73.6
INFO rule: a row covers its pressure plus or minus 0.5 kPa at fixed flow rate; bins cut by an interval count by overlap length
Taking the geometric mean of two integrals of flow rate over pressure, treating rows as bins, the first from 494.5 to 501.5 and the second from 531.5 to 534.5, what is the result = 349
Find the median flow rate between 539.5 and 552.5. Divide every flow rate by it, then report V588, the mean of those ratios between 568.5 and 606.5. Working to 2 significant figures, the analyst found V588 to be 0.98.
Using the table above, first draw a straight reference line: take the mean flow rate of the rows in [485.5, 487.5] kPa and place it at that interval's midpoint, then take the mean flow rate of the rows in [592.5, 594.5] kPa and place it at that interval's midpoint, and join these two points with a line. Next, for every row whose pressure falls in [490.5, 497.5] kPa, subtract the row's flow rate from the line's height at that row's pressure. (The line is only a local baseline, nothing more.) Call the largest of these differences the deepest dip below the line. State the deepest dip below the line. 5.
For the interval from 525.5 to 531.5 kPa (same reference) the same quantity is 5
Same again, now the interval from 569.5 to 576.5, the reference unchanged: -5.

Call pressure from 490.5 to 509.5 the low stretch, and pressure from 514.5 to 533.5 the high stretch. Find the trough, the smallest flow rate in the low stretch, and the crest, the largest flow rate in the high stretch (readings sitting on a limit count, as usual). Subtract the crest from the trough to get -17.4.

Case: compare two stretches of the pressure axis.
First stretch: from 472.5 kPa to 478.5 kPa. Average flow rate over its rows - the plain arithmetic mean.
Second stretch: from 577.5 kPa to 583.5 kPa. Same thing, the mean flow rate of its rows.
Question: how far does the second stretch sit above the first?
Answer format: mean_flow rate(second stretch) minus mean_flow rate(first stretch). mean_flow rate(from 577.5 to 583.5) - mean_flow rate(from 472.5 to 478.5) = -15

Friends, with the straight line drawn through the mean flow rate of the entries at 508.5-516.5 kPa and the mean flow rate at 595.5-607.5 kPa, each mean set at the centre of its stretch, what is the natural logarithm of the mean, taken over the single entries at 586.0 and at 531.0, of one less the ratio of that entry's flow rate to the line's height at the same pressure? -2.73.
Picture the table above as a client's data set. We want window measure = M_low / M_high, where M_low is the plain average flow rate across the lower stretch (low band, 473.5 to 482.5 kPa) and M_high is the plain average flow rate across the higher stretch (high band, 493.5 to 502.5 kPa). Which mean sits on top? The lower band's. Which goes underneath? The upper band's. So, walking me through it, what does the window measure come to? 1.11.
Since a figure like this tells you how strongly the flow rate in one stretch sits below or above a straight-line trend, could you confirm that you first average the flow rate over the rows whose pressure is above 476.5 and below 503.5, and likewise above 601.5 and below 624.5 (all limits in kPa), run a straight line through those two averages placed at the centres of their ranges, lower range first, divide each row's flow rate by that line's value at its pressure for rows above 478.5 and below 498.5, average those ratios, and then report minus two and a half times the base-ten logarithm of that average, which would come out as 0.01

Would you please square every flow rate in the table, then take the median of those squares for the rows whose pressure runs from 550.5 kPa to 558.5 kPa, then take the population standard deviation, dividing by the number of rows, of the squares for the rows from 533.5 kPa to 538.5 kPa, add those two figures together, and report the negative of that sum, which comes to -7189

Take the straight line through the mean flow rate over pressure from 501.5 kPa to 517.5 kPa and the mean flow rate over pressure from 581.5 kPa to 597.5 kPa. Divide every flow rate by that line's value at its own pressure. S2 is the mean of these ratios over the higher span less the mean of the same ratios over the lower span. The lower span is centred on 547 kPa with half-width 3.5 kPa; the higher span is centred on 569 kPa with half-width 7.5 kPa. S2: 0.13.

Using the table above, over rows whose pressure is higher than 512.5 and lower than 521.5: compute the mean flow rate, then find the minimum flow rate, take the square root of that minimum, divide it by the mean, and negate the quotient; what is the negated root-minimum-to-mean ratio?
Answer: -0.099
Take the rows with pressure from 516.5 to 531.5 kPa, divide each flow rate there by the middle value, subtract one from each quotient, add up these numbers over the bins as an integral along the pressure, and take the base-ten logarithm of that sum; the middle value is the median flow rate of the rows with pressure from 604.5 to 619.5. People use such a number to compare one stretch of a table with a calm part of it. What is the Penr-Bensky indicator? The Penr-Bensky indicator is -0.4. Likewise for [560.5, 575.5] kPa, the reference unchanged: 0.2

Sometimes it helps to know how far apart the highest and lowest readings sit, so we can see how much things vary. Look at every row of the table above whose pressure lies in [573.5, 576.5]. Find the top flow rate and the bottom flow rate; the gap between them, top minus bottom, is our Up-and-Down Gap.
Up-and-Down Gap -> 2.5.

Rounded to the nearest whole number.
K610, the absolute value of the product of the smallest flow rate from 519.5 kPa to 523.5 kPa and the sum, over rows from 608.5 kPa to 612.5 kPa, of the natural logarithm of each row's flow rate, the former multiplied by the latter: 1330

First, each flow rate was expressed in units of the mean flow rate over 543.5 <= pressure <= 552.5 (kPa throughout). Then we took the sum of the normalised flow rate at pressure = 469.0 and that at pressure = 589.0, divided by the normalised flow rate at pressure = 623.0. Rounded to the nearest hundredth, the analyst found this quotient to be 1.97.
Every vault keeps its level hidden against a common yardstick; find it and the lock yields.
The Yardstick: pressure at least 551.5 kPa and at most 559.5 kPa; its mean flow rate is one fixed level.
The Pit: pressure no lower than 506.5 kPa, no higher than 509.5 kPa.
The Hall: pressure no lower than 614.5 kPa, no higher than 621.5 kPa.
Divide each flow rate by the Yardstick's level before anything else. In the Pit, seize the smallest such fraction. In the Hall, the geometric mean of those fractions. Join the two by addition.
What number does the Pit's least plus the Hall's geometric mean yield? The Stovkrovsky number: 1.92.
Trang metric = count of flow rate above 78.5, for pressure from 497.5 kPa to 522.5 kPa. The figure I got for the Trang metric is 20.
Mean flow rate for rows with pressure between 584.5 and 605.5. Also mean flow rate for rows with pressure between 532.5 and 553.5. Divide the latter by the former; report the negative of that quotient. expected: -1.03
